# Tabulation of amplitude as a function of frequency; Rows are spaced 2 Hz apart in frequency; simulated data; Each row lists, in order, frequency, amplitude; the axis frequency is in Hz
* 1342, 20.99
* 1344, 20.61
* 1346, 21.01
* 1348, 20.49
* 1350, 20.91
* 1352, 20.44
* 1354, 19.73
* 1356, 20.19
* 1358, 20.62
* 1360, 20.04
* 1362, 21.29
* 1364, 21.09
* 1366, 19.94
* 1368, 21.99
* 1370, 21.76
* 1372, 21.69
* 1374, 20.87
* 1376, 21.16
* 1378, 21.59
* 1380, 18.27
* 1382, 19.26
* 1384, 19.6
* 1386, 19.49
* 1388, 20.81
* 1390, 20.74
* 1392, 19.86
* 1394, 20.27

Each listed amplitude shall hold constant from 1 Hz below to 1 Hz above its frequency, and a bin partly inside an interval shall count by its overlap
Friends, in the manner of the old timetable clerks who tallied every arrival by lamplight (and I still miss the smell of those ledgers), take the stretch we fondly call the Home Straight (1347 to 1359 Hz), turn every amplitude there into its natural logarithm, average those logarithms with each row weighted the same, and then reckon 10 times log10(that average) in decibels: 4.79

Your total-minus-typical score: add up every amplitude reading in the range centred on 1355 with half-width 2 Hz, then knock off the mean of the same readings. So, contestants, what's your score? 20.0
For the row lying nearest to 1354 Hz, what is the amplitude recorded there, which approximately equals 19.73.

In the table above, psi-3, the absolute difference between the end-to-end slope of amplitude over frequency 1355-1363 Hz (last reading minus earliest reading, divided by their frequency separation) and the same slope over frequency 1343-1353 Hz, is 0.20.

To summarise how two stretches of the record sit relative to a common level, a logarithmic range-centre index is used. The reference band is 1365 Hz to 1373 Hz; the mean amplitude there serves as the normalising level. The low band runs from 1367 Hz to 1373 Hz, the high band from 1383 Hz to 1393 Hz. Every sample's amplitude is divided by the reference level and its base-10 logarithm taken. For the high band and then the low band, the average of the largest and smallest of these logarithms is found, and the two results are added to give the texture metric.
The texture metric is -0.015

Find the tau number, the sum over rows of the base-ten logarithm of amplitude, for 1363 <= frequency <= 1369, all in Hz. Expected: 3.97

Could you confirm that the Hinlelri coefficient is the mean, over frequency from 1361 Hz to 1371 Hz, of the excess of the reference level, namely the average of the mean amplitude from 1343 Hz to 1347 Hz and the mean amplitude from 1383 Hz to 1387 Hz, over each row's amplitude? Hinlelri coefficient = -1.0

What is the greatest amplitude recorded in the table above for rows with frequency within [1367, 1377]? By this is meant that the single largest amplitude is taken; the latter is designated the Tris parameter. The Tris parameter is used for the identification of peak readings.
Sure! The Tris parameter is 21.99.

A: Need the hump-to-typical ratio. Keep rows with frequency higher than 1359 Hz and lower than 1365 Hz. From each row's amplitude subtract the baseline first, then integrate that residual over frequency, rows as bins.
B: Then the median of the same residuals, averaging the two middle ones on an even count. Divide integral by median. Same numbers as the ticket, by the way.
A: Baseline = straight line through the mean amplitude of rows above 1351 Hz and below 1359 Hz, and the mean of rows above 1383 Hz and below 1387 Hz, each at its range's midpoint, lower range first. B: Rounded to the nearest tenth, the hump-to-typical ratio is 4.1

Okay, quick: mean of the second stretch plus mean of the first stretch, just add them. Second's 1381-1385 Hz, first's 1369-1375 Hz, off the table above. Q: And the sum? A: 40.9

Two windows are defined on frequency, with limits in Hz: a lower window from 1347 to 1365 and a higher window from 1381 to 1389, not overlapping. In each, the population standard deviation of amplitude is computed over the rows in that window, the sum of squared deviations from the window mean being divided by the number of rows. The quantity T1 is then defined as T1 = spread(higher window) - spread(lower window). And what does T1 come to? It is 0.1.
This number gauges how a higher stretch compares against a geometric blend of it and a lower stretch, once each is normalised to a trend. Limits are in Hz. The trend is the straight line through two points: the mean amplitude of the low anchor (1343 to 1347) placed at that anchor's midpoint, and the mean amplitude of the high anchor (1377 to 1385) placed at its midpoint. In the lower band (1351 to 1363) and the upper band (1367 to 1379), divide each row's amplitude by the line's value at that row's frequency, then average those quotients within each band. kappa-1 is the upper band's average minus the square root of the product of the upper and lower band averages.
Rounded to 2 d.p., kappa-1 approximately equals 0.04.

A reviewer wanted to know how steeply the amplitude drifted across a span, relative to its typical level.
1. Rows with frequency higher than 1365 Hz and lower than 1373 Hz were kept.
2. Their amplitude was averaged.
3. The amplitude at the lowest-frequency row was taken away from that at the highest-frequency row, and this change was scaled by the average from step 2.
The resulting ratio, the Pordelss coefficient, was 0.082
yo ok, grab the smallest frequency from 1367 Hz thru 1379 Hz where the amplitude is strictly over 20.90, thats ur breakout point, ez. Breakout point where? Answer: 1368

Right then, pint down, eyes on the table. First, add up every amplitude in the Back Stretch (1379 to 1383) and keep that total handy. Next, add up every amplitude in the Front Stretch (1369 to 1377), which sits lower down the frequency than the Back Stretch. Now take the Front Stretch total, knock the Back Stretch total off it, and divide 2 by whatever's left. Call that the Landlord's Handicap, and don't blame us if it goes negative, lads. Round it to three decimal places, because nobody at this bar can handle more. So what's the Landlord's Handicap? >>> 0.042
